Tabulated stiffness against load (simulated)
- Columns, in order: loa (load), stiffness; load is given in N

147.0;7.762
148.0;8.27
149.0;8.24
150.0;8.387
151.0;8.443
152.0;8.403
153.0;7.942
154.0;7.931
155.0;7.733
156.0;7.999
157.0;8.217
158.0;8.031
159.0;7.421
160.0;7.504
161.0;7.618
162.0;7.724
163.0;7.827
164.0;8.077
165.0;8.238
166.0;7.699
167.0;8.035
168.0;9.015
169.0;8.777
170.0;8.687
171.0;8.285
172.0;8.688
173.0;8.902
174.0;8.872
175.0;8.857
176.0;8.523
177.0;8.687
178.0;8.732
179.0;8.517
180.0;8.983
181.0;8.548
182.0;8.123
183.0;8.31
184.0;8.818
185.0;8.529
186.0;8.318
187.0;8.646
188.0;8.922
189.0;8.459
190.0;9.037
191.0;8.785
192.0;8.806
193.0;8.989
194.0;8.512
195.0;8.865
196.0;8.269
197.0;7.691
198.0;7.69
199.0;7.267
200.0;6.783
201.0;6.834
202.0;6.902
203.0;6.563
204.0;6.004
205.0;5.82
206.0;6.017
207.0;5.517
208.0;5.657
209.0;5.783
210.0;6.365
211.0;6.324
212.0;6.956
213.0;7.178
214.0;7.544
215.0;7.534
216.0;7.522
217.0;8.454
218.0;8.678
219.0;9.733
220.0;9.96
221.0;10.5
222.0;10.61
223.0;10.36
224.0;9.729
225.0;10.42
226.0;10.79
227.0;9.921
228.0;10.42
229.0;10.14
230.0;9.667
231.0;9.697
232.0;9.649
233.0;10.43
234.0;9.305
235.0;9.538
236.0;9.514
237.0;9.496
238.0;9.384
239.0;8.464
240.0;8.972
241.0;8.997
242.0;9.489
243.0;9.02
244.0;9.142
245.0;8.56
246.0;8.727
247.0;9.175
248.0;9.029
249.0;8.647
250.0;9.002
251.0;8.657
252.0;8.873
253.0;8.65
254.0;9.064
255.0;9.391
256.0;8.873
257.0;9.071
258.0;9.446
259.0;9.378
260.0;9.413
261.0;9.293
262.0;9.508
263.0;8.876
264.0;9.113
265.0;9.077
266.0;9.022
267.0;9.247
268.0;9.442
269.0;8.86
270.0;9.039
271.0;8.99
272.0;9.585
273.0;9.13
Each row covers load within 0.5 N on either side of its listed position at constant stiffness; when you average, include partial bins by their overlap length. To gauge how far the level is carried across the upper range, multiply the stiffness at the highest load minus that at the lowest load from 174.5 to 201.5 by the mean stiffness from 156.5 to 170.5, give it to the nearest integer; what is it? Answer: -16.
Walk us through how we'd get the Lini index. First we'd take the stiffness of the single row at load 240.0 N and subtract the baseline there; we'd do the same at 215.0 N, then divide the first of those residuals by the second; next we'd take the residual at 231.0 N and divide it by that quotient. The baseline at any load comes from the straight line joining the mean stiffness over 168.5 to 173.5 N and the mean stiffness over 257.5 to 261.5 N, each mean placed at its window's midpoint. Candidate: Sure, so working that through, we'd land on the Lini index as 3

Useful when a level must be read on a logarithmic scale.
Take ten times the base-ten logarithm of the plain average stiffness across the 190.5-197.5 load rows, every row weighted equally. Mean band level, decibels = 9.3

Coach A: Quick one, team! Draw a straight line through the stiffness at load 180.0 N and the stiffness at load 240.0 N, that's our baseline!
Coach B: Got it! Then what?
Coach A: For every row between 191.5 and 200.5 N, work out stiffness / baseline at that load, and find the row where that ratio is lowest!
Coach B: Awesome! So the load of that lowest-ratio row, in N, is 200.0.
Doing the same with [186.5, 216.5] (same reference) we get 207.0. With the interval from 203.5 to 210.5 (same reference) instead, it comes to 207.0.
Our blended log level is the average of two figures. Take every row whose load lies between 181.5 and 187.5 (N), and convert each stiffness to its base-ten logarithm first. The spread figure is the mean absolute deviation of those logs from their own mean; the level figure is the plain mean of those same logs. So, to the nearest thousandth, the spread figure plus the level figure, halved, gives 0.469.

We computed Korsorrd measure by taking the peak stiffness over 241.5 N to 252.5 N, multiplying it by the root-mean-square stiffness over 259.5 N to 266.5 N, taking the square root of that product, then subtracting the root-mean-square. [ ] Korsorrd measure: 0.15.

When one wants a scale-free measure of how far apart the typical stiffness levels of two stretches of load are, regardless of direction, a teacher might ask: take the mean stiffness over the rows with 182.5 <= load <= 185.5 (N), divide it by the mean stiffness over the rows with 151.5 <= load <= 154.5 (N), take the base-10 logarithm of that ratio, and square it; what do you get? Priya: 0.0006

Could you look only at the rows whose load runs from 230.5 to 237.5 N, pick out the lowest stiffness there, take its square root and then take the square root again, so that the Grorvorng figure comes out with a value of 1.75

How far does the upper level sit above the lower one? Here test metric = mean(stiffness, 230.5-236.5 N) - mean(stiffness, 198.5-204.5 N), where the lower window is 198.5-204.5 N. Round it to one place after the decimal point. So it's 3.0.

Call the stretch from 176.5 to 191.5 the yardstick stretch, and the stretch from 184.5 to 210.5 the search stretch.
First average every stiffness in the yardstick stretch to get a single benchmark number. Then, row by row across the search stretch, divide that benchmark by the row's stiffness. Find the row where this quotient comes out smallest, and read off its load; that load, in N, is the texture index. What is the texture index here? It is 190.0 N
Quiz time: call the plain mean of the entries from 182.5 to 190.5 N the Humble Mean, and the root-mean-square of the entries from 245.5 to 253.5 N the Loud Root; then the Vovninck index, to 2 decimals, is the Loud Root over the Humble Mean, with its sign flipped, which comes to -1.03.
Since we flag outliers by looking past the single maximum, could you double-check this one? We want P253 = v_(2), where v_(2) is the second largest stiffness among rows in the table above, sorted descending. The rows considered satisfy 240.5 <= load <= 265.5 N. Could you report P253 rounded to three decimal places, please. 9.489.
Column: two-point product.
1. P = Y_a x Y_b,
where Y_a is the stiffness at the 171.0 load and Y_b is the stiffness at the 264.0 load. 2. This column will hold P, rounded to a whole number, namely 76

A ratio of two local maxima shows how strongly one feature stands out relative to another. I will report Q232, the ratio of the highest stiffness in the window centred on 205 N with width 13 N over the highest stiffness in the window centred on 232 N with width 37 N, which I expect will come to 0.67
